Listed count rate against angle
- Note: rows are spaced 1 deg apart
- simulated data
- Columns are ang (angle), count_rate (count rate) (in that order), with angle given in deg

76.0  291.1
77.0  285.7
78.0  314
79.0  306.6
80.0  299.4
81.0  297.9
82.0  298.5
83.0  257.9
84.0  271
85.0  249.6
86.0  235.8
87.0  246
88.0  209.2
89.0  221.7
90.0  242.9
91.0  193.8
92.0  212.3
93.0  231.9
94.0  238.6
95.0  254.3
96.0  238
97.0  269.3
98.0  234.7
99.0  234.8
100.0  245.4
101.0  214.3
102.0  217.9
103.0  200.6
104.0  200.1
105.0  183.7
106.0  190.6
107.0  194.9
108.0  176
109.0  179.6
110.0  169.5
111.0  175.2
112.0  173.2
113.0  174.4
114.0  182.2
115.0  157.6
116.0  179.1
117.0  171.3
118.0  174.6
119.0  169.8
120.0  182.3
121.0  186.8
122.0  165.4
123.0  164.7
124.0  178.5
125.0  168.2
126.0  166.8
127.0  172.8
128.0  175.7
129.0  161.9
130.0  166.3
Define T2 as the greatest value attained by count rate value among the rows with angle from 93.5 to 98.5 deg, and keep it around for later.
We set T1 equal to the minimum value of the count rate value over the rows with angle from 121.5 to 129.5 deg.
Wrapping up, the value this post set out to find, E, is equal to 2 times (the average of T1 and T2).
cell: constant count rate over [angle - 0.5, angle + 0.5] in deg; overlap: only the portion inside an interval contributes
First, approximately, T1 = 161.9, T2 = 269.3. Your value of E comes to 431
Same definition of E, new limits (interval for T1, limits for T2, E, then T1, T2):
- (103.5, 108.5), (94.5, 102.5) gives 445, 176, 269.3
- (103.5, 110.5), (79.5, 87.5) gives 469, 169.5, 299.4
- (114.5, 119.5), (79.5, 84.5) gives 457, 157.6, 299.4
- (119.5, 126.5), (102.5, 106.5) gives 365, 164.7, 200.6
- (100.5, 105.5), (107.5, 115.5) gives 366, 183.7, 182.2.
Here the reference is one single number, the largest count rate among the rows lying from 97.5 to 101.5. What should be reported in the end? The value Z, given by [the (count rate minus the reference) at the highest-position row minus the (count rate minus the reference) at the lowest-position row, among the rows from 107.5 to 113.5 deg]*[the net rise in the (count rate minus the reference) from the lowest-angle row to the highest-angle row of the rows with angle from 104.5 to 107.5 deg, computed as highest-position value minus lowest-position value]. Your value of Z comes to -18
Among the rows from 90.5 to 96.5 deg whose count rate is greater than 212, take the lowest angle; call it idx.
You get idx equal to 92.0 deg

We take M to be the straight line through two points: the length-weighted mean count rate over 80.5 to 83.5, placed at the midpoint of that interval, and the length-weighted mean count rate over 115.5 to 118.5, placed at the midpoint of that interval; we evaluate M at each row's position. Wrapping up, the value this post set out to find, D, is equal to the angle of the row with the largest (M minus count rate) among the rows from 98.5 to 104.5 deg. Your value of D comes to 103.0 deg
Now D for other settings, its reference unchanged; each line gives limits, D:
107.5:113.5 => 110.0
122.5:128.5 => 123.0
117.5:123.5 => 119.0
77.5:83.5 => 83.0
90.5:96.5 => 91.0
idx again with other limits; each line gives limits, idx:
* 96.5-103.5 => 97.0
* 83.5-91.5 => 84.0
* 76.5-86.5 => 77.0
